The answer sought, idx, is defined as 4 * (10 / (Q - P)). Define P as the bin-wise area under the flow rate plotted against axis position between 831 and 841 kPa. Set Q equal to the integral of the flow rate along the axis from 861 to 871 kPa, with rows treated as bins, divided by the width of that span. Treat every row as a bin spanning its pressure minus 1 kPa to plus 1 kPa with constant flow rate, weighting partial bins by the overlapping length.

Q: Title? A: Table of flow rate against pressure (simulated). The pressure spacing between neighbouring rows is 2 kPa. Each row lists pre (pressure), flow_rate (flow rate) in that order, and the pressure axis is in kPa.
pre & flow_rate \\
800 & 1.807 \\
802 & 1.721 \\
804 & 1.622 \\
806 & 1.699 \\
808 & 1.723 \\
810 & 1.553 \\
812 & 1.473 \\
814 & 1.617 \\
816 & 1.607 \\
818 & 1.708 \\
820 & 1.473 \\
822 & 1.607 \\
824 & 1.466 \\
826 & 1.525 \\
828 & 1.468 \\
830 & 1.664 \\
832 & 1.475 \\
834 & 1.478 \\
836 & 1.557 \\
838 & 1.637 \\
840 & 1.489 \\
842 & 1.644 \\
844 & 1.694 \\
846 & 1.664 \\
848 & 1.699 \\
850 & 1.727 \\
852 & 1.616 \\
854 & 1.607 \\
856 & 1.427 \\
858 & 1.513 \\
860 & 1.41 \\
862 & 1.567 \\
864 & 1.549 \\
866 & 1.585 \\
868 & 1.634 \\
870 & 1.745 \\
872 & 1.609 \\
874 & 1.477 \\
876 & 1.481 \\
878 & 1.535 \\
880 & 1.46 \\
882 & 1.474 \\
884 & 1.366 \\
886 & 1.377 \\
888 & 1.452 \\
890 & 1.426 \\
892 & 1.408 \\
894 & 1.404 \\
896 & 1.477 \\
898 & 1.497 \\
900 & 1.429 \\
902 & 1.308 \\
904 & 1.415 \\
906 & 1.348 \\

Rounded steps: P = 15.3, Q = 1.62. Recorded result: -2.93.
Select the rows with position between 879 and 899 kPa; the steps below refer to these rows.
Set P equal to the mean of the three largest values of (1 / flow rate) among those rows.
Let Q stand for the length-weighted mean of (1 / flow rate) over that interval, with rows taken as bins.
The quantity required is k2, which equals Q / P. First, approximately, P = 0.724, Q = 0.698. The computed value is 0.965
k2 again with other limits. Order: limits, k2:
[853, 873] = 0.929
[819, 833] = 0.965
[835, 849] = 0.960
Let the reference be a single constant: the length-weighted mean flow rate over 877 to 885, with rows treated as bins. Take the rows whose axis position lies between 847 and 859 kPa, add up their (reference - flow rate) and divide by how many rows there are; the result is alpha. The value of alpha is -0.14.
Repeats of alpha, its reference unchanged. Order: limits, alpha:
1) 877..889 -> 0.01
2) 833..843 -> -0.10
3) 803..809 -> -0.22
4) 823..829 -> -0.03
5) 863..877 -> -0.12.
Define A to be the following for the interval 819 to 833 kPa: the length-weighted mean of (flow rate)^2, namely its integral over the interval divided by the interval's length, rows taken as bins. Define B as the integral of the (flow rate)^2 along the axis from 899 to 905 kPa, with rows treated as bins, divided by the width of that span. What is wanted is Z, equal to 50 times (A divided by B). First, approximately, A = 2.33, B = 1.9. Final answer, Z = 61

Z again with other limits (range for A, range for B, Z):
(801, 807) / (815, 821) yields 55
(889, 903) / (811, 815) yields 42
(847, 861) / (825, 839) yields 52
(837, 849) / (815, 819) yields 49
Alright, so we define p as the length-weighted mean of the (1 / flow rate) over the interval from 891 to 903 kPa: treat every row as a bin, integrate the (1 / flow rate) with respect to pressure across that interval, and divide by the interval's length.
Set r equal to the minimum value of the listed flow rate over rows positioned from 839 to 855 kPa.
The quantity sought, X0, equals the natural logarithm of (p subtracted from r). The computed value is -0.24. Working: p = 0.71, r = 1.489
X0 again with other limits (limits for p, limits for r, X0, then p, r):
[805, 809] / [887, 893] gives -0.19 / 0.58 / 1.408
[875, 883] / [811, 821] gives -0.22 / 0.67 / 1.473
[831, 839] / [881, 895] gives -0.34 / 0.65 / 1.366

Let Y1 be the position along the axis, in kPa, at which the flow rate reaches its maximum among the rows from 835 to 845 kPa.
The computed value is 844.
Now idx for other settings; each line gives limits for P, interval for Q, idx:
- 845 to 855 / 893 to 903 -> -2.63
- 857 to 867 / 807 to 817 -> -2.93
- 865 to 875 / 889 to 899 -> -2.73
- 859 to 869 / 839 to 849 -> -2.89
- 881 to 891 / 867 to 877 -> -3.17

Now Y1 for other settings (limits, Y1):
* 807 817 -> 808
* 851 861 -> 852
